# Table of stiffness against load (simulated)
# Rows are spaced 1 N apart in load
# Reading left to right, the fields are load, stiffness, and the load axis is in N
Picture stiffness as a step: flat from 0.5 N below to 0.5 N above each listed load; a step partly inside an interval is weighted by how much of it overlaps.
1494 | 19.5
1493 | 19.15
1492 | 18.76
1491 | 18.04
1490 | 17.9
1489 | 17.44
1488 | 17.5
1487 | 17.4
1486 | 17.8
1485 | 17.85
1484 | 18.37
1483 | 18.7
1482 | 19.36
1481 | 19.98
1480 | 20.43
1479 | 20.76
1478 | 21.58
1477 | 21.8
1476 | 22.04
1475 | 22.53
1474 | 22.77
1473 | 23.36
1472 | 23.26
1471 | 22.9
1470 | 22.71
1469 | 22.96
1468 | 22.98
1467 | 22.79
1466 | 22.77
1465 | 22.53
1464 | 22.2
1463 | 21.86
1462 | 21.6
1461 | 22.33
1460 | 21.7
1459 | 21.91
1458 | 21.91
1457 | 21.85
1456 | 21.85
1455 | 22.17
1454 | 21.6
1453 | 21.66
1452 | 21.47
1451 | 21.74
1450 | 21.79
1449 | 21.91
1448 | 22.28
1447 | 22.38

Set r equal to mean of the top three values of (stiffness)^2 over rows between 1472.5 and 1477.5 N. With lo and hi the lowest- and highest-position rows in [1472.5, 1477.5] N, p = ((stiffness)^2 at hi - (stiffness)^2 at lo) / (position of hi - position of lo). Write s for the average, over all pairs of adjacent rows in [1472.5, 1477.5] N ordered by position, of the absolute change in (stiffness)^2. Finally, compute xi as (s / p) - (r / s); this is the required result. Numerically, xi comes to -31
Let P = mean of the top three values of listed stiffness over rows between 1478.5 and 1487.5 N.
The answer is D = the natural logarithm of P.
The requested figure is 3.02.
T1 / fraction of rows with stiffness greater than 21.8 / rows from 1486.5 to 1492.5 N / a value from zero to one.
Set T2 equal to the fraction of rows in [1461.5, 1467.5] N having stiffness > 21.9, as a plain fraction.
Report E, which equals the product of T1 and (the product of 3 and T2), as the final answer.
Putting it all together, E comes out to 0.0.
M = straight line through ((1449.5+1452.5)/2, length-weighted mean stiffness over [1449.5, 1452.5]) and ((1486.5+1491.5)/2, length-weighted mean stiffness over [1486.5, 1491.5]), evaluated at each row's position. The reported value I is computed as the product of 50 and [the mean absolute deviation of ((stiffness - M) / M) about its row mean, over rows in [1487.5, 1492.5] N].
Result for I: 1.4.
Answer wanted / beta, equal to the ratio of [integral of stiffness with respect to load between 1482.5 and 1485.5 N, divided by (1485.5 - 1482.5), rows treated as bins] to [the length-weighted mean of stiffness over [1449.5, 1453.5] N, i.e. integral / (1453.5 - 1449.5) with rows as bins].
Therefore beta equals 0.84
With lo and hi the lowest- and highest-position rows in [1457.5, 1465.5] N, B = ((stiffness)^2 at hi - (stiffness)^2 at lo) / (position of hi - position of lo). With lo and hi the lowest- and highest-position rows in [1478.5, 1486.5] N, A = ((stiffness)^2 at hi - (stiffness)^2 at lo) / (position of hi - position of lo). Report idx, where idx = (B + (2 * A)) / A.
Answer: 1.8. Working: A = -16.3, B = 4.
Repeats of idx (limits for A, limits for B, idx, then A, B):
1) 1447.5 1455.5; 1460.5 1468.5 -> -4.0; -0.7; 4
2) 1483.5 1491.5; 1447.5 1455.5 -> 2.4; -1.7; -1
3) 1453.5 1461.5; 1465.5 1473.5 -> 2.8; 4.6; 4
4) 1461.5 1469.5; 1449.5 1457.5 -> 2.0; 8.7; 0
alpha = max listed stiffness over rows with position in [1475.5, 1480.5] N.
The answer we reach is 22.04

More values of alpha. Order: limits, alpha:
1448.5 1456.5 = 22.17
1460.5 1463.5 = 22.33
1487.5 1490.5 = 17.9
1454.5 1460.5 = 22.17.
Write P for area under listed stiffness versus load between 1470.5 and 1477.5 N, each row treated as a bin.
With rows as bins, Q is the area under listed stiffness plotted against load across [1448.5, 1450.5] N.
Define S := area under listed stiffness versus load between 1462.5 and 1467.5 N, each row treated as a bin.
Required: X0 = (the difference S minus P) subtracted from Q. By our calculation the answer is 90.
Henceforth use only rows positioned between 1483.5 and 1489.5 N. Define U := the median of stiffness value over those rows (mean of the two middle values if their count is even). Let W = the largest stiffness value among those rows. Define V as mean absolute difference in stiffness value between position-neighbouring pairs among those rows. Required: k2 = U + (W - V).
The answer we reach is 35.8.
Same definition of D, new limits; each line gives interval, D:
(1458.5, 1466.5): 3.12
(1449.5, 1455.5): 3.09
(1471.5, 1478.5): 3.14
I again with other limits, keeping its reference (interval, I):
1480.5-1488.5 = 1.5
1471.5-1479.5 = 1.2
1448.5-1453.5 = 0.2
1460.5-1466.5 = 1.1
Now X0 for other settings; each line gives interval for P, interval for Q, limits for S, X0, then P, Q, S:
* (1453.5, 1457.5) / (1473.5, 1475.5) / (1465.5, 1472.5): -28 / 87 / 45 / 160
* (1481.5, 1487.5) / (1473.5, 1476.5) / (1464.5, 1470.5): 40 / 109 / 67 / 137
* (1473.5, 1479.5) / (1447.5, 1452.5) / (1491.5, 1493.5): 203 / 131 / 109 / 38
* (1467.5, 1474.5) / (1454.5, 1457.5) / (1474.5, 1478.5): 139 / 161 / 66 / 88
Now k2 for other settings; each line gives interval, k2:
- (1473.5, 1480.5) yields 44.2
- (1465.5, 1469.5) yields 45.8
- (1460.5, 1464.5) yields 43.9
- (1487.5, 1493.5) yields 36.8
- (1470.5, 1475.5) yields 45.9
